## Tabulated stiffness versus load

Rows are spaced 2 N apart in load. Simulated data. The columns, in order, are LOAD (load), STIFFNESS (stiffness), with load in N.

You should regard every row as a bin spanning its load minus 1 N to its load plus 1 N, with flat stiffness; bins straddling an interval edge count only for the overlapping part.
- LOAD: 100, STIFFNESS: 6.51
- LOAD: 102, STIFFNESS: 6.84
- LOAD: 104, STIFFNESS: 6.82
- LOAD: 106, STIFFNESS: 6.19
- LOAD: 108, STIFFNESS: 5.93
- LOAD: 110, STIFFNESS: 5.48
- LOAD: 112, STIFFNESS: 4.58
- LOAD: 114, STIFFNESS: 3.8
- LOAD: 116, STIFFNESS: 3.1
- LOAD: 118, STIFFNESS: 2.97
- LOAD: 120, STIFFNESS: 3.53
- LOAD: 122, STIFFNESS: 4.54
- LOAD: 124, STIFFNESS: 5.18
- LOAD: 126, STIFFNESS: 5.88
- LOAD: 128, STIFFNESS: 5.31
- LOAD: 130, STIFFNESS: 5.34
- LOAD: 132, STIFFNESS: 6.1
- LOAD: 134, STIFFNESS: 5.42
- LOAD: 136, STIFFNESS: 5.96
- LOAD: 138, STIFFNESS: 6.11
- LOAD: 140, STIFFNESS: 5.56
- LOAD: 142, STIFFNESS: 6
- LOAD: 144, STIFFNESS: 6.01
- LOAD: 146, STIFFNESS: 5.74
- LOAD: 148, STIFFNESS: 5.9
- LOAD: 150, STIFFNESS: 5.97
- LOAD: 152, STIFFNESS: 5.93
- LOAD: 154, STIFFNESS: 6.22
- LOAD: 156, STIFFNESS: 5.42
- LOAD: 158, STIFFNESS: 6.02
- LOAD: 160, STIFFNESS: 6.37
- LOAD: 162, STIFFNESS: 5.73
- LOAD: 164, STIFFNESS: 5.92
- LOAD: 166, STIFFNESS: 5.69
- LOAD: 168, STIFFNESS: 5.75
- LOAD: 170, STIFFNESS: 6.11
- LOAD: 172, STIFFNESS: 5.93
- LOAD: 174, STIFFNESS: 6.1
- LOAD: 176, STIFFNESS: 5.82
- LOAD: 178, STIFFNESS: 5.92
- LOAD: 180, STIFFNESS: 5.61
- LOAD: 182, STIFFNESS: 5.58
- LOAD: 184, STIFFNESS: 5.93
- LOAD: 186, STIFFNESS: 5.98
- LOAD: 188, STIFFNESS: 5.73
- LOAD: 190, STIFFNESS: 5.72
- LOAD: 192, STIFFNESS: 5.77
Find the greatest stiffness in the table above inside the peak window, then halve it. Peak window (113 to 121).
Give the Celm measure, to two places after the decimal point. 1.90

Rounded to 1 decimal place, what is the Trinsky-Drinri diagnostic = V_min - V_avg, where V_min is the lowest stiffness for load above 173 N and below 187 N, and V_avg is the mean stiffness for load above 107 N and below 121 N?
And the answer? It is 1.4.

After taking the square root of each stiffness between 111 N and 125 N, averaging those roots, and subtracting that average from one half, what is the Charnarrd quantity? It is -1.48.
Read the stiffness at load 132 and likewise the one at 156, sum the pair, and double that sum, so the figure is 23.0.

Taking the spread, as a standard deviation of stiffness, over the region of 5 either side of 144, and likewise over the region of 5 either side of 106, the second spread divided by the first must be 3.1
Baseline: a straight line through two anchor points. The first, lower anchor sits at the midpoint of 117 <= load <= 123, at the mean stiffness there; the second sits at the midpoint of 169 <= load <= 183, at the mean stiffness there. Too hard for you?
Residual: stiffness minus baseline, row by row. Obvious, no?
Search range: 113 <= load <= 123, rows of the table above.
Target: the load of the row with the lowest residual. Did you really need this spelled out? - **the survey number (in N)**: 118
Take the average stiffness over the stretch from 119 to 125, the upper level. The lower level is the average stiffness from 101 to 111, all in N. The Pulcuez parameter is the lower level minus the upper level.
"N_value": 1.8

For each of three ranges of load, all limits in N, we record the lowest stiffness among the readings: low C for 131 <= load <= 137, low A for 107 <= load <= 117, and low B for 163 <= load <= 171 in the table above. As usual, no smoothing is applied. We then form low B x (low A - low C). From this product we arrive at -13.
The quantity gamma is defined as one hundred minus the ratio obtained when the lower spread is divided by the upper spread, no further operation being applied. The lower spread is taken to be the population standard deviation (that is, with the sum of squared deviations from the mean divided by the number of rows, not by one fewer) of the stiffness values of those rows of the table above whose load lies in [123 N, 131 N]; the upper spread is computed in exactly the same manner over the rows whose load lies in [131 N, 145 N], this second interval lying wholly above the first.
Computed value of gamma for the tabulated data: 98.9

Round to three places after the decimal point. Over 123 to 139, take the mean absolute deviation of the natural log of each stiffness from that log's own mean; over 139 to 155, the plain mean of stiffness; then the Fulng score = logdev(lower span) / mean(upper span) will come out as 0.010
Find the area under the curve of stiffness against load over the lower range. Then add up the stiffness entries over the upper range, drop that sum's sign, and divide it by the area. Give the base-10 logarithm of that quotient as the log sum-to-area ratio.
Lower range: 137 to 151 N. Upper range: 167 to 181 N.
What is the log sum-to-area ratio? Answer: -0.30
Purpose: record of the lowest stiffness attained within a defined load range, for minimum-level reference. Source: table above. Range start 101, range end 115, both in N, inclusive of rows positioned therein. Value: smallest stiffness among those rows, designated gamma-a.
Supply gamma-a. 3.8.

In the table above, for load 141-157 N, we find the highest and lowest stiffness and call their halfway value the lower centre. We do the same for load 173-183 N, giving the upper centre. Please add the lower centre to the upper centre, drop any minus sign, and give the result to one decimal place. 11.7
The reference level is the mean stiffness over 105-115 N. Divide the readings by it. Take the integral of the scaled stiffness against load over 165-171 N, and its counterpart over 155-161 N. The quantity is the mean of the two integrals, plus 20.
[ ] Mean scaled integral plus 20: 26.8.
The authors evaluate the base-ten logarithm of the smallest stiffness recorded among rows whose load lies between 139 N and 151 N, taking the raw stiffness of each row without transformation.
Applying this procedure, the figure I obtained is 0.745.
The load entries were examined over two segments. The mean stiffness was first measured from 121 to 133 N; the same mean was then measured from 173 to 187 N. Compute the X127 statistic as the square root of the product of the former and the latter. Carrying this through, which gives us 5.6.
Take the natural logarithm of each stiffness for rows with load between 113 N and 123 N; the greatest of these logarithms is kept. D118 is 1.51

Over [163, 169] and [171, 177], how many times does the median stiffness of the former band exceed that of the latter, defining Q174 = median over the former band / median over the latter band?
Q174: 0.97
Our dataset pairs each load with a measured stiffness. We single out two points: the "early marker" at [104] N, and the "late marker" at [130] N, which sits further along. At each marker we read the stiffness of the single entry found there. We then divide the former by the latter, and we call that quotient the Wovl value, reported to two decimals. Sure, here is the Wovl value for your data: 1.28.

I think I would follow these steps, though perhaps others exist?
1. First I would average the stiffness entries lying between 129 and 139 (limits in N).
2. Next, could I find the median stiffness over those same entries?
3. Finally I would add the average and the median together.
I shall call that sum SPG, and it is 11.7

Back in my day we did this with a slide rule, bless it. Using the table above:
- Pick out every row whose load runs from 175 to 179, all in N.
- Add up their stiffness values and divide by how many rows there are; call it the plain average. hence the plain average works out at 5.87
